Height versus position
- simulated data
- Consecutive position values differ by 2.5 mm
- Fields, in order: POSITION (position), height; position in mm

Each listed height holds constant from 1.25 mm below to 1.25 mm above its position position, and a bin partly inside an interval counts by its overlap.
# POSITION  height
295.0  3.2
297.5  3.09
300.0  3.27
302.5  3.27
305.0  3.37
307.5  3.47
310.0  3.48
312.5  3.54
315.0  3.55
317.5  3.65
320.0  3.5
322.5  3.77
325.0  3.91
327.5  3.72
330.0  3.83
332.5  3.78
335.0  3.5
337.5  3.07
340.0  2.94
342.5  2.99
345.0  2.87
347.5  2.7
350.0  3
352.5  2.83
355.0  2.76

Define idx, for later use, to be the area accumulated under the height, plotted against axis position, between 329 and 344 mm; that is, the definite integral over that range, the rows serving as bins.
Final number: 50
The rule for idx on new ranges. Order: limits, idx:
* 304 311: 24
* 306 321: 53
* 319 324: 18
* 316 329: 48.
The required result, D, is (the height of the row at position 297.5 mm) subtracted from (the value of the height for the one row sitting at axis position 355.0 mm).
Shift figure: -0.33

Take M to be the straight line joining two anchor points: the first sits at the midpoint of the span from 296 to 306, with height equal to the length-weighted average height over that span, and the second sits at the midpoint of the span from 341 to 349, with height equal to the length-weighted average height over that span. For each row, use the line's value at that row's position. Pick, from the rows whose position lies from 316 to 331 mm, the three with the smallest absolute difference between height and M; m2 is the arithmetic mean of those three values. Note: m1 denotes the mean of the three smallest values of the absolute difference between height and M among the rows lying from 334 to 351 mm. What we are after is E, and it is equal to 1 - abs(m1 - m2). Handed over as 0.5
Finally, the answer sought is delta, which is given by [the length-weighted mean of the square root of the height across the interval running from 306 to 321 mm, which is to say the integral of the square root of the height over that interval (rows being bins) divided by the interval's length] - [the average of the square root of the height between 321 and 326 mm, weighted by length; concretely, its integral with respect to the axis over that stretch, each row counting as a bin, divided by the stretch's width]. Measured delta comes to -0.08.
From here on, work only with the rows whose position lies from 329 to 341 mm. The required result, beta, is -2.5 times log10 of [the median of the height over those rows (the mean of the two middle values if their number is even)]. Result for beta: -1.36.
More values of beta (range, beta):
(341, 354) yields -1.14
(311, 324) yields -1.38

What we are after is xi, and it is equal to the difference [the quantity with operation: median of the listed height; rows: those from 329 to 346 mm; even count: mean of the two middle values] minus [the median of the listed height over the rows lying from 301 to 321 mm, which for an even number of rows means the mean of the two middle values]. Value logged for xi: -0.42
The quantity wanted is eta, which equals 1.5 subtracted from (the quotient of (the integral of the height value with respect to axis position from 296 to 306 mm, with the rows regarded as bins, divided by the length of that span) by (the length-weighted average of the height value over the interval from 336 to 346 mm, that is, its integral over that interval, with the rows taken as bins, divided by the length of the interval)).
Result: -0.41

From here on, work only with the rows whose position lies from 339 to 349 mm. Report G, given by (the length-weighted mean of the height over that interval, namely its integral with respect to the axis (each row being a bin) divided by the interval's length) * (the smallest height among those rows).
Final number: 8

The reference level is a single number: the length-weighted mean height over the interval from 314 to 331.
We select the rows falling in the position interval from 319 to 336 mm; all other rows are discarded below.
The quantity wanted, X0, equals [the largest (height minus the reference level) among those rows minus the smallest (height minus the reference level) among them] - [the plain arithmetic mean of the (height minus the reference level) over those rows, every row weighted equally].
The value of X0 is 0.4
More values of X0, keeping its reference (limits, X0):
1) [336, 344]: 0.8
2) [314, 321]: 0.3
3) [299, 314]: 0.6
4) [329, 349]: 1.6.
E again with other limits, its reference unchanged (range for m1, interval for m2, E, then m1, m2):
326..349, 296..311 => 1.0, 0.051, 0.07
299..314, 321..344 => 1.0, 0.071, 0.10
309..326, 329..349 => 0.7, 0.376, 0.05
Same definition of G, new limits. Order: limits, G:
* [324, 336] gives 13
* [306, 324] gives 12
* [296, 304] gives 10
